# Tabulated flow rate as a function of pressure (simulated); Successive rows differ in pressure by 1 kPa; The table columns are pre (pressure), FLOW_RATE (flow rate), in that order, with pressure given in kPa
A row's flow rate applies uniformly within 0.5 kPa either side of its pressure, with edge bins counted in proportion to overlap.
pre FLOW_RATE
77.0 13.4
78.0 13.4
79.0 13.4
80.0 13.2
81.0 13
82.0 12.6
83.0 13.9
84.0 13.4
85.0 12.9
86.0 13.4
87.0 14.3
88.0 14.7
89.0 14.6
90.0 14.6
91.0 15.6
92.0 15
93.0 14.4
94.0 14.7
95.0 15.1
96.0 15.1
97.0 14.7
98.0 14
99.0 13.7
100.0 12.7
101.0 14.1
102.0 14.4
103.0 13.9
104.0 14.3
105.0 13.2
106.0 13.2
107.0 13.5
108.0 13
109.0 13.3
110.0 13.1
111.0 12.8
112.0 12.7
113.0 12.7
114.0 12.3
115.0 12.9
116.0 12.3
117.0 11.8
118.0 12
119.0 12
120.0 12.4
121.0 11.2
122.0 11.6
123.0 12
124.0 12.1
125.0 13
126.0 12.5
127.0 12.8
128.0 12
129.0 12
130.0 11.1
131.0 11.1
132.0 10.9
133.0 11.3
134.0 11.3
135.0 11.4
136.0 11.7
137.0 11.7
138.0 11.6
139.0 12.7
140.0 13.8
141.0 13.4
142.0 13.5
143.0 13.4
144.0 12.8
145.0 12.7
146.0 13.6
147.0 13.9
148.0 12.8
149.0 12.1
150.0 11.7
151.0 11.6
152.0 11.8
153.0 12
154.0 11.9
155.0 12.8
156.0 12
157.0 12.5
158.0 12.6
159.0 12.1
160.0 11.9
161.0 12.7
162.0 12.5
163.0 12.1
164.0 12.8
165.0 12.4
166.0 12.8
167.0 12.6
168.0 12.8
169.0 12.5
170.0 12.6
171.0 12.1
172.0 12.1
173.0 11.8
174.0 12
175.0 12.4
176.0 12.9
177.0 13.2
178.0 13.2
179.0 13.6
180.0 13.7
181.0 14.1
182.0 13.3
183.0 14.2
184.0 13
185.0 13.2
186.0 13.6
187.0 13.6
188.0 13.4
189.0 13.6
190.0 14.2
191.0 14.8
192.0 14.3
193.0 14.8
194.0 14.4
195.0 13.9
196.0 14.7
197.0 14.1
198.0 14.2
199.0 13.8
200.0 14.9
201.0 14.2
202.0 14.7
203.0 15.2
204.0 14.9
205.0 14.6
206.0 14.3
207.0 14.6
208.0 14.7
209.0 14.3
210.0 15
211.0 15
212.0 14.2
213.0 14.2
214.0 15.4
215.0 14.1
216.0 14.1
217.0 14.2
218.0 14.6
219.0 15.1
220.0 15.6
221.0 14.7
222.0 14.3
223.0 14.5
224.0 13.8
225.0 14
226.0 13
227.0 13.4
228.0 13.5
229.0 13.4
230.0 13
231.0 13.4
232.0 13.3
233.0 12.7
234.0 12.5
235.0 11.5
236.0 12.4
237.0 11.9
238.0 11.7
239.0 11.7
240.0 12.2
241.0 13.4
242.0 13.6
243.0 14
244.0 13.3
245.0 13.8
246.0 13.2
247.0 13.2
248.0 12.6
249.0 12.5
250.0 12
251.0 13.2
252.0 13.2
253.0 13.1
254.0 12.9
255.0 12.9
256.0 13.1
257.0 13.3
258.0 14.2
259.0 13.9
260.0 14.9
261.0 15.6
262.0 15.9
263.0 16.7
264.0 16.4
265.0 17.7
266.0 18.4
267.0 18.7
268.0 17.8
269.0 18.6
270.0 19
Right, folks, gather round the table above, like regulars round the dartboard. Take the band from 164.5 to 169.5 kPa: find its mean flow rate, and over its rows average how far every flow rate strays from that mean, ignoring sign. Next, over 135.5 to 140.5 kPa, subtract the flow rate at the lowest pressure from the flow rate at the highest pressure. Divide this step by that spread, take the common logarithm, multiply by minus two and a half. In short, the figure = -2.9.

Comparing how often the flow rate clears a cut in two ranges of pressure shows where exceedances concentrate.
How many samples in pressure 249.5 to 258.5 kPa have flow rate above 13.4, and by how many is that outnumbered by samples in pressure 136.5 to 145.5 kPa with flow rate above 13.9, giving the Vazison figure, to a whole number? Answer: -1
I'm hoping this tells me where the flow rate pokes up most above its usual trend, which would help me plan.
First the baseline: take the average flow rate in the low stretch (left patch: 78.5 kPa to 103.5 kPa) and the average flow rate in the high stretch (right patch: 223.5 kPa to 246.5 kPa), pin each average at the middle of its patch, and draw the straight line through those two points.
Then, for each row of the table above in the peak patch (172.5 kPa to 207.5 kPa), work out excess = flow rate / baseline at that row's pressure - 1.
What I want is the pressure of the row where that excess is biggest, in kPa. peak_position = 203.0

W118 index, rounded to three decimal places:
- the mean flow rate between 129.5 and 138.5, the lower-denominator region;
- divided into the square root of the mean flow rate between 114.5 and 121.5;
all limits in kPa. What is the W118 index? 0.306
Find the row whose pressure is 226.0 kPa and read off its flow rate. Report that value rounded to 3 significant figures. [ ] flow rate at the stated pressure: 13.0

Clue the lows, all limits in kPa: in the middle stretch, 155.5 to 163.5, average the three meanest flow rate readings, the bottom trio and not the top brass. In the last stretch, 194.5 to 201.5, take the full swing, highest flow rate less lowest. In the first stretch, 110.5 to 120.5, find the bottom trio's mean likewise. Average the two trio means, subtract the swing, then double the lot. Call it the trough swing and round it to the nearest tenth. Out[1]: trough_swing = 21.7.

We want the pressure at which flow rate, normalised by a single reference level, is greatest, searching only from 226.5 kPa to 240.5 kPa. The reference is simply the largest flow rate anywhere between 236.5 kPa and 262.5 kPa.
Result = 228.0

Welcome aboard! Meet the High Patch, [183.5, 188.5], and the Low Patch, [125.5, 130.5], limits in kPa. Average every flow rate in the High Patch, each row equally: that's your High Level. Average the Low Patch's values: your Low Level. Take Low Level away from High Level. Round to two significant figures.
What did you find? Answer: 1.3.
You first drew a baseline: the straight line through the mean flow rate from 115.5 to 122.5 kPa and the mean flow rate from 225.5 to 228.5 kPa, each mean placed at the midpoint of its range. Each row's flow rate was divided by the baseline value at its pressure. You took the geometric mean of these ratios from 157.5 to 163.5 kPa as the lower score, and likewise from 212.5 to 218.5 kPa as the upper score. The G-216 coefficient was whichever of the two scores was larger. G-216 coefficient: 1.10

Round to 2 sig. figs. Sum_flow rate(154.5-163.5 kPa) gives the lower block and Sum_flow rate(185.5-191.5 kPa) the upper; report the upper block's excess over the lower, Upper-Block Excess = -28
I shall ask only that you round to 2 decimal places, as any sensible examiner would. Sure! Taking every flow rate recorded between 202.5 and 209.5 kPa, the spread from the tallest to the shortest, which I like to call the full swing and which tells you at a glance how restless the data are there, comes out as 0.90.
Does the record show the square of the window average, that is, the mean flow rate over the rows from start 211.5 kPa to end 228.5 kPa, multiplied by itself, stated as 204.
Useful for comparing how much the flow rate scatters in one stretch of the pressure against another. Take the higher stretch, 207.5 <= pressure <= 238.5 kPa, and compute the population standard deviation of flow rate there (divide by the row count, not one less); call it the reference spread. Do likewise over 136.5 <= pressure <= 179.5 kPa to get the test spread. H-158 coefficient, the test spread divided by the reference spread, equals 0.59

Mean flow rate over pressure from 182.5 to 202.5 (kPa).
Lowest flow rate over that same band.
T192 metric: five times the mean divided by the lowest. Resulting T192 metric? 5.42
